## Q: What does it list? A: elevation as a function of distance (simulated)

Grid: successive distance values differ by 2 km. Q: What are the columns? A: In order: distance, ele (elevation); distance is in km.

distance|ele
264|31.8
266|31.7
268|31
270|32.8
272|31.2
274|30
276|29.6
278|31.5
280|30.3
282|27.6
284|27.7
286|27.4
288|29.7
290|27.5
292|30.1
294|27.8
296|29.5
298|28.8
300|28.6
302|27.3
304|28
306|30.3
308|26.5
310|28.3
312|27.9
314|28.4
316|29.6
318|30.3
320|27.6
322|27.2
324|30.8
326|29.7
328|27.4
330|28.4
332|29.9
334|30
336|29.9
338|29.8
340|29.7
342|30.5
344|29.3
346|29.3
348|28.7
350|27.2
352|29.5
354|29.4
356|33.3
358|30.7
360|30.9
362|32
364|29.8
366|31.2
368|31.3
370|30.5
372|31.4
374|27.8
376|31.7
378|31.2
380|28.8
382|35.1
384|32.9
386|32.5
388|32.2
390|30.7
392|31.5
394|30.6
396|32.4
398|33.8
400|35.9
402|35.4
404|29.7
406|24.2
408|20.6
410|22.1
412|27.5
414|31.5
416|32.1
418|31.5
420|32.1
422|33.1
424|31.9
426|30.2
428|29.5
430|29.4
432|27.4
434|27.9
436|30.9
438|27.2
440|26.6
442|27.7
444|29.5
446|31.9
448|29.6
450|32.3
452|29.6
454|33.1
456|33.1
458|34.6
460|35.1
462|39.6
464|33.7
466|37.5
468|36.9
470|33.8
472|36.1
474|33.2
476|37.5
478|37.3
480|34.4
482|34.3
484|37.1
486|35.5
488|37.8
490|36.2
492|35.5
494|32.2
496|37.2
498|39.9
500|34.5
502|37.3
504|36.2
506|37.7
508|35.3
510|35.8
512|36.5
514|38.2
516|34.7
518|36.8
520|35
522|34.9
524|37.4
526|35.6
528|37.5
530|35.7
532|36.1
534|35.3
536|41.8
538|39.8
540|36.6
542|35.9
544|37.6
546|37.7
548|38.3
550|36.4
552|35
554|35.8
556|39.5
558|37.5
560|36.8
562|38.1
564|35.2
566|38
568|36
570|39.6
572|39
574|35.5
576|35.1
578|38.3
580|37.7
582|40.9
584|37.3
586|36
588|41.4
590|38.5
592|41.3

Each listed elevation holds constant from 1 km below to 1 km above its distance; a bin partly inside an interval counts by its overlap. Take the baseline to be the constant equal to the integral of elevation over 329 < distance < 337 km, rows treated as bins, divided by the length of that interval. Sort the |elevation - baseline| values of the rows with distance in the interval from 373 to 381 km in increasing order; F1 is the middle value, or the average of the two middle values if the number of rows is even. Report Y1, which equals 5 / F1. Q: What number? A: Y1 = 2.9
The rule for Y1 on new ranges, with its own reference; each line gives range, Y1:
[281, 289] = 2.6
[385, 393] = 2.2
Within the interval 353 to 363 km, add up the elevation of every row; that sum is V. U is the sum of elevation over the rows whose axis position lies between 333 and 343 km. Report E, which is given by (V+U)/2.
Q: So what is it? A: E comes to 153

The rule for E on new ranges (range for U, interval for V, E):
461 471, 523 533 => 182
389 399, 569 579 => 173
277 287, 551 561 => 165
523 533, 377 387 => 171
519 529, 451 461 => 173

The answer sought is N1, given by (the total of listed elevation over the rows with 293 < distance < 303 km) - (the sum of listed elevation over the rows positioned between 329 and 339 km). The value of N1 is -6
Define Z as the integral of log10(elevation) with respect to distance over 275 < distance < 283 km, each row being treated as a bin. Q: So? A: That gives 11.8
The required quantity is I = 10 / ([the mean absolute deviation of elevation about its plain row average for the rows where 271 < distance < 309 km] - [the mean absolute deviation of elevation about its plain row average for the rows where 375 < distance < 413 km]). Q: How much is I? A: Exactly -5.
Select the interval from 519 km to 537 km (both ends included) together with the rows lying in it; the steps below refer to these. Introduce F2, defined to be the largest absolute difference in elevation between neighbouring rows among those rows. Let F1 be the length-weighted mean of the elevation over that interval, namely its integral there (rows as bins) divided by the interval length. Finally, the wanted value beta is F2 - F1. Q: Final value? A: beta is -30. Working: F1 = 36.6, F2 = 6.50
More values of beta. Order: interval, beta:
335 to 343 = -29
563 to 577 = -33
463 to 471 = -32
